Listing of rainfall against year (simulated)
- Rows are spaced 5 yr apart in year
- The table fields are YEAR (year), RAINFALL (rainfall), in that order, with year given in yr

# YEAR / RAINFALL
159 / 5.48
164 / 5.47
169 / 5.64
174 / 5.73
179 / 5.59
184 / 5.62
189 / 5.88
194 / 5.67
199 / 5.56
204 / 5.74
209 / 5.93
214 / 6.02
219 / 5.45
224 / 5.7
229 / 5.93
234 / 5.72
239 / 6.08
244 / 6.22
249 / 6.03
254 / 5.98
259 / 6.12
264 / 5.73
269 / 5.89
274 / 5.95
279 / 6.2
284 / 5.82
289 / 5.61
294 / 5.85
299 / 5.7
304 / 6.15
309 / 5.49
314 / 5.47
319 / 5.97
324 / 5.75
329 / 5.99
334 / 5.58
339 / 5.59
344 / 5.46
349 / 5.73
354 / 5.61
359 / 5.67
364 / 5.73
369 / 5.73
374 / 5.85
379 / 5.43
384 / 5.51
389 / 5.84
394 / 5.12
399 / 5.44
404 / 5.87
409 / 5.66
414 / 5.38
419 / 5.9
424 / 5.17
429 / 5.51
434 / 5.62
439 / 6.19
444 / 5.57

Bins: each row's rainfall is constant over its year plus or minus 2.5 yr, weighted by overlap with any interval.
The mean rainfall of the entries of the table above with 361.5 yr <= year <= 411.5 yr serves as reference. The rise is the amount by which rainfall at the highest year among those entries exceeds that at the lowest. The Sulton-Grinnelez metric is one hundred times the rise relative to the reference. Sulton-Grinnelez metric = -1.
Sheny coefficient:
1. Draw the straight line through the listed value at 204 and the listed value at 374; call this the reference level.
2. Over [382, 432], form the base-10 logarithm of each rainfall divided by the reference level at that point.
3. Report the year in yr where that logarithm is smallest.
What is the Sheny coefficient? 394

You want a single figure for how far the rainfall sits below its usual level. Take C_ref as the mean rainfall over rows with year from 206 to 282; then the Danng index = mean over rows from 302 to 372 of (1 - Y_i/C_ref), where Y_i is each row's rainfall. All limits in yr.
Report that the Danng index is 0.04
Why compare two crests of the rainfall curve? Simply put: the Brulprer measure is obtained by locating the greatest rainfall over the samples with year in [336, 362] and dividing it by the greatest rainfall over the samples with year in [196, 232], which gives 0.95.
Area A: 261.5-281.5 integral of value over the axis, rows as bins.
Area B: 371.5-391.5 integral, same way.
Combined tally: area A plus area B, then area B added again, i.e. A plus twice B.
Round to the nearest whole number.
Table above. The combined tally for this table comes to 345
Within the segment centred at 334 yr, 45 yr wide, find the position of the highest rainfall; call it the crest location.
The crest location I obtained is 329 yr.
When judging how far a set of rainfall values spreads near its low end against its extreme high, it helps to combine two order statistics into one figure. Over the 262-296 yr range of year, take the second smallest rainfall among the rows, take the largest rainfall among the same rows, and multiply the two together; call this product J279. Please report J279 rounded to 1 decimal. 35.5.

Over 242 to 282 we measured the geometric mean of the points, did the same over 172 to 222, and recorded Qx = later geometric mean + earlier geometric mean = 11.7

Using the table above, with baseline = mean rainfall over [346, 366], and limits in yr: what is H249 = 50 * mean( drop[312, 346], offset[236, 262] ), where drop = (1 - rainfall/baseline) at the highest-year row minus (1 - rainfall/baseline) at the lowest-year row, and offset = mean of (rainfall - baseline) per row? 10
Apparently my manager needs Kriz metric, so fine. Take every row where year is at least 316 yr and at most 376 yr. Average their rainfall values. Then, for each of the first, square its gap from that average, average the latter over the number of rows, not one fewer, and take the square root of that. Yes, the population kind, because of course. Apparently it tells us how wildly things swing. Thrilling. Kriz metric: 0.15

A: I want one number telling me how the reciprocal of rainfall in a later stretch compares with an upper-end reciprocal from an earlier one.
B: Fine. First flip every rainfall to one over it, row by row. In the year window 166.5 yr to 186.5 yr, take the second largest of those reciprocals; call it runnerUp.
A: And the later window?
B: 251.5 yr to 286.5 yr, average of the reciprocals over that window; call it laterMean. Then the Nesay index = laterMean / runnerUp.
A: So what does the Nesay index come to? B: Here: 0.94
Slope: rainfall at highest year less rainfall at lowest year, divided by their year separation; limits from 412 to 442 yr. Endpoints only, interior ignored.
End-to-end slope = 0.03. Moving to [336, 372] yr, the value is 0.00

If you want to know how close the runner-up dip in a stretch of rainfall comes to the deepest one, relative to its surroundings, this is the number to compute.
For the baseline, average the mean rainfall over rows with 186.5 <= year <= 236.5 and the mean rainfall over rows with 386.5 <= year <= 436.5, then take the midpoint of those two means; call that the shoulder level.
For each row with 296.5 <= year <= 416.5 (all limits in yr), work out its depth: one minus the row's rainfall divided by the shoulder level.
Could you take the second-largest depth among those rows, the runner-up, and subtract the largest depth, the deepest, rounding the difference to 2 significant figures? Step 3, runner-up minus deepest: -0.046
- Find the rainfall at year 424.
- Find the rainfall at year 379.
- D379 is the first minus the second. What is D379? -0.26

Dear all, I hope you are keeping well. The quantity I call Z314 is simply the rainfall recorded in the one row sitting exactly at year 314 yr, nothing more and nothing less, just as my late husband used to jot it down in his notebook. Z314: 5.47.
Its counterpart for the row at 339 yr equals 5.59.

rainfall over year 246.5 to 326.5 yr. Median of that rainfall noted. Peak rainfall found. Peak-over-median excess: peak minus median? 0.33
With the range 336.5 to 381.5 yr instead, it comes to 0.18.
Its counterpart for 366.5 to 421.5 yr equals 0.24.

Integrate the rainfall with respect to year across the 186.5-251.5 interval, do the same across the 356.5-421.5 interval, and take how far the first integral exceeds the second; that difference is 14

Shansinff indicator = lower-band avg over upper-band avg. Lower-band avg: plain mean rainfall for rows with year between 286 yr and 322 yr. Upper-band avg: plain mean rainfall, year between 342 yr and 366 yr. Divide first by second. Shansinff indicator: 1.02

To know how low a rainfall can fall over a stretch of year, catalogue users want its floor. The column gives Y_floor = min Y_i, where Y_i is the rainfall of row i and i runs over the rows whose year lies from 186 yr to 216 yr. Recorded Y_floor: 5.56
